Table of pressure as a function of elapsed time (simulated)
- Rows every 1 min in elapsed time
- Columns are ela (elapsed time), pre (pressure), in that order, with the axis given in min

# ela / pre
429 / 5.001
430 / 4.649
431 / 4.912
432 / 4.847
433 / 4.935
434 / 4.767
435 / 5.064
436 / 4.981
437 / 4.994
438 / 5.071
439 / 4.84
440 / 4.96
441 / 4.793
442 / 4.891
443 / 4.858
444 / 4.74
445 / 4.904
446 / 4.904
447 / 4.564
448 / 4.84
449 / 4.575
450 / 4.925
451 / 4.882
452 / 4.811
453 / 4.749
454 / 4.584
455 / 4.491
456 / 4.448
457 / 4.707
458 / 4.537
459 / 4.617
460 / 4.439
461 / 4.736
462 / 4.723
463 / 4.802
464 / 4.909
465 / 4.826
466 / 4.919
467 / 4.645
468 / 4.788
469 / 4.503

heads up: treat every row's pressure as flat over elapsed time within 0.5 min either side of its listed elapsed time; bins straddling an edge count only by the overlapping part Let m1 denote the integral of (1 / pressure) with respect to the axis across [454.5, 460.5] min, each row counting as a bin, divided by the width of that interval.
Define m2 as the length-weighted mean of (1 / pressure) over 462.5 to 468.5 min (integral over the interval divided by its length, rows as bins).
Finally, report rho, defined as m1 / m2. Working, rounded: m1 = 0.220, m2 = 0.2078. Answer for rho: 1.06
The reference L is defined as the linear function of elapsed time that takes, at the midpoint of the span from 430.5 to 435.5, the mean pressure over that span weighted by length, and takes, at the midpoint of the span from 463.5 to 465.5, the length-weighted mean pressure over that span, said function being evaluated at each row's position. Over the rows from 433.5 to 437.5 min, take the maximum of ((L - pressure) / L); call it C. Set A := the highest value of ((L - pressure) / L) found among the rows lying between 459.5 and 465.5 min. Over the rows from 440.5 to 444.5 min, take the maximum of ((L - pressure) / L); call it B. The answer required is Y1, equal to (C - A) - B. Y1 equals -0.09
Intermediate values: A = 0.09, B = 0.031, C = 0.028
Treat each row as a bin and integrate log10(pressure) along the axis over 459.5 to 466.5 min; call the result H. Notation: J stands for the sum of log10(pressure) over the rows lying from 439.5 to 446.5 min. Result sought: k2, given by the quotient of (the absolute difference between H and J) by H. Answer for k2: 0.013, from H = 4.74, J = 4.81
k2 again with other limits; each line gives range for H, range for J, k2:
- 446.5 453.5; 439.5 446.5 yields 0.014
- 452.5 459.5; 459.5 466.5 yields 0.024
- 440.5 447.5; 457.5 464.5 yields 0.017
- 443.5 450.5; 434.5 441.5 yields 0.024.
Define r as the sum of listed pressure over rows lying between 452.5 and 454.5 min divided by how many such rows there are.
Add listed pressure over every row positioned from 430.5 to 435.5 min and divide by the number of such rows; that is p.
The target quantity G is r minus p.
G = -0.2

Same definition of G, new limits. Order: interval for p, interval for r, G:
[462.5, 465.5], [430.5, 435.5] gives 0.1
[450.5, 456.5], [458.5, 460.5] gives -0.1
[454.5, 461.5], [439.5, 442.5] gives 0.3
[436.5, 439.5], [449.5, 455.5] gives -0.2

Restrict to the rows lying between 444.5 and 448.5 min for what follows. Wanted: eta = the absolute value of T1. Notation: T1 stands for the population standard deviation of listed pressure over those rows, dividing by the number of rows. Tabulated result 0.140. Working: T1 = 0.14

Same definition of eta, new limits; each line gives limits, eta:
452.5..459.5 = 0.102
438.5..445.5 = 0.068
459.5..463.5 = 0.140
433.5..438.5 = 0.110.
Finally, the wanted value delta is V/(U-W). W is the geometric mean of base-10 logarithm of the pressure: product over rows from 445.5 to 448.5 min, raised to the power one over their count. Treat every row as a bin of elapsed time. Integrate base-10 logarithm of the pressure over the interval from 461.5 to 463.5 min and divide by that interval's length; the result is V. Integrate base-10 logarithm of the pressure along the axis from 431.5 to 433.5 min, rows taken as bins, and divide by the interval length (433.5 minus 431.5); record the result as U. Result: 60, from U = 0.689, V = 0.678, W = 0.678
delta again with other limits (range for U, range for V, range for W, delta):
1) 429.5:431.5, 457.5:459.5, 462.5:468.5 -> -210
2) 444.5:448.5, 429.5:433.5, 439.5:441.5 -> -102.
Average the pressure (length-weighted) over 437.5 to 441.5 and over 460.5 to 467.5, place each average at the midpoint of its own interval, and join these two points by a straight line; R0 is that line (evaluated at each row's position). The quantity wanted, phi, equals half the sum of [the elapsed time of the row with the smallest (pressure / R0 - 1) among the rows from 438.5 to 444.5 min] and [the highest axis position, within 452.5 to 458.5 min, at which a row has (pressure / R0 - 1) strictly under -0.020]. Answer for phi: 451.0 min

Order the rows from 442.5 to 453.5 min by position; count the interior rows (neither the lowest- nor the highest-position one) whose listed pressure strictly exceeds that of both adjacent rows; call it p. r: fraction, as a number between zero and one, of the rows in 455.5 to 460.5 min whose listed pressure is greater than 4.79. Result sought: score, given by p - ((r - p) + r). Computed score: 4.0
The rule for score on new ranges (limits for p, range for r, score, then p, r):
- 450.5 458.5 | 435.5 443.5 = 0.0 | 1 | 1.00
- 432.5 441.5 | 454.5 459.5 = 6.0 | 3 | 0.00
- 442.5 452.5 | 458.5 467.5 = 3.1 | 2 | 0.44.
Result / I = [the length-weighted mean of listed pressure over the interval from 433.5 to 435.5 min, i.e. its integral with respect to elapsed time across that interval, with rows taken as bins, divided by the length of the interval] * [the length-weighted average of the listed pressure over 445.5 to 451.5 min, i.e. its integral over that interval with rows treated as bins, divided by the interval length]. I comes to 23.5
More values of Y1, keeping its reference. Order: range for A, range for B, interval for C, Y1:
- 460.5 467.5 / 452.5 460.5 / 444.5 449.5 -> -0.07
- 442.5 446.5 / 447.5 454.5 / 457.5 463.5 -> -0.01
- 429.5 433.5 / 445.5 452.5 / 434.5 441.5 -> -0.10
